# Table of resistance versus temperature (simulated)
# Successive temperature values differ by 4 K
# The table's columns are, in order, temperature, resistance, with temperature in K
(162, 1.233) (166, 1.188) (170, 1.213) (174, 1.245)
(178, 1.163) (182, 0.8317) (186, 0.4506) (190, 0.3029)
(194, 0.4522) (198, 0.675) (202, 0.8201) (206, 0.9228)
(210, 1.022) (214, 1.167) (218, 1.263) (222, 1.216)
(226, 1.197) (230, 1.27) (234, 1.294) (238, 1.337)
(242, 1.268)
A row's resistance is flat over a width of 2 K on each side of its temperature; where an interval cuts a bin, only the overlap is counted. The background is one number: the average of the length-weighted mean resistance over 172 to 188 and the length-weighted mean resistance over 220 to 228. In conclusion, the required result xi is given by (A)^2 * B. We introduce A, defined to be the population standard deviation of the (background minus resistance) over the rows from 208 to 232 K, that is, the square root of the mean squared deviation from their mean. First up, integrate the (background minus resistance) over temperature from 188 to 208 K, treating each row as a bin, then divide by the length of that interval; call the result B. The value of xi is 0.003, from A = 0.08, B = 0.43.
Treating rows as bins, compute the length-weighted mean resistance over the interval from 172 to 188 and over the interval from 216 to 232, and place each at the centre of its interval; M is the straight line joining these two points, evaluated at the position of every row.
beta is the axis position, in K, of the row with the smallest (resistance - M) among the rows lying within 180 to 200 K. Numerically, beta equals 190 K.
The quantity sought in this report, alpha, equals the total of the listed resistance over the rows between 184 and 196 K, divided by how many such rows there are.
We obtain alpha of 0.40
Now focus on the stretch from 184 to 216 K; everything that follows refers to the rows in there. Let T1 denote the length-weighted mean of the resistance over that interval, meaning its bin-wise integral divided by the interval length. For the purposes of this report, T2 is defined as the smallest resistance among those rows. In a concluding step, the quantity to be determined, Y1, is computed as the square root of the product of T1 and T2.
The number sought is 0.5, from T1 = 0.73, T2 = 0.3029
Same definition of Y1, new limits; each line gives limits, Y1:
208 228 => 1.1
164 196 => 0.5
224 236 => 1.2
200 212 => 0.9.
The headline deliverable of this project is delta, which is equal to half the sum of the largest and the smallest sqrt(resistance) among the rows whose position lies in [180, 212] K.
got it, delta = 0.78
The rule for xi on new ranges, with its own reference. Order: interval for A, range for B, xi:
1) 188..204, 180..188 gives 0.017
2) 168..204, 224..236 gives -0.021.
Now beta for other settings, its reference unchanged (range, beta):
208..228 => 210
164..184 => 182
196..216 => 198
